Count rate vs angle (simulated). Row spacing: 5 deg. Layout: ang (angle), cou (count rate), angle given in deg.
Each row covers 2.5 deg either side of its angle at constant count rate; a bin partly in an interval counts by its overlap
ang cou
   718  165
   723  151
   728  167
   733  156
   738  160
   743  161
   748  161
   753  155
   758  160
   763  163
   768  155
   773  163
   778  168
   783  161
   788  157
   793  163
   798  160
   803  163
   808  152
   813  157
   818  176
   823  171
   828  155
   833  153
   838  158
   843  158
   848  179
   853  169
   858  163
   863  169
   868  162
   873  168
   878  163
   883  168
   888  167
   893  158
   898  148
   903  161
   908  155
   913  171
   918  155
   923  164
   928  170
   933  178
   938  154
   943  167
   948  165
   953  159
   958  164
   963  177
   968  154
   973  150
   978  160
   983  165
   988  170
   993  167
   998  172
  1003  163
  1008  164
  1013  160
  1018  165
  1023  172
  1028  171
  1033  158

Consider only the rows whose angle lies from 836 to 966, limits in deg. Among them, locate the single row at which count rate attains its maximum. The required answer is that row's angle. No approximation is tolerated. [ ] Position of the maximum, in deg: 848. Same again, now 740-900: 848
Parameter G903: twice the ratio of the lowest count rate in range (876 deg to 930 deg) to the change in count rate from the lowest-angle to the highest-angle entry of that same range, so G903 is 42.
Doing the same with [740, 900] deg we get -23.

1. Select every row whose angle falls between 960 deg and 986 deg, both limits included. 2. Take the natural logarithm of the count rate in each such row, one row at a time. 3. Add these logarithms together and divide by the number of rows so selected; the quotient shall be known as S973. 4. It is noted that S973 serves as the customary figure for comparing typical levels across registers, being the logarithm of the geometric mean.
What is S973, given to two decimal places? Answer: 5.08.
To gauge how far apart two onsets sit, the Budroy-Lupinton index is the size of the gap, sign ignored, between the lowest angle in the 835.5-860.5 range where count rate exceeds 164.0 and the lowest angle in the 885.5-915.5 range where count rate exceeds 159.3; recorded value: 40 deg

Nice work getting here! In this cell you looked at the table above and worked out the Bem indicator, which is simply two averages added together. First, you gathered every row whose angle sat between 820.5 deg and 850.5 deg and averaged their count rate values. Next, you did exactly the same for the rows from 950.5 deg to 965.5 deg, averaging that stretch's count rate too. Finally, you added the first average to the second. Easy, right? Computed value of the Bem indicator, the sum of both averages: 329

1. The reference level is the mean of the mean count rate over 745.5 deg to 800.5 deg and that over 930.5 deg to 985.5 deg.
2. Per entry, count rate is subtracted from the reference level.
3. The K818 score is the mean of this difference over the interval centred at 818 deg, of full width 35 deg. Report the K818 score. 0.8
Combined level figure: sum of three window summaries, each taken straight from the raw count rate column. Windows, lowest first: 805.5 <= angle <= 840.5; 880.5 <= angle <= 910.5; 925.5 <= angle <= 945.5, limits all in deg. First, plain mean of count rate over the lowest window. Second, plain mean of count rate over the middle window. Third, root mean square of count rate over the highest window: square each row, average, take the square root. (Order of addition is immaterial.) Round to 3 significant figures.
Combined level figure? 487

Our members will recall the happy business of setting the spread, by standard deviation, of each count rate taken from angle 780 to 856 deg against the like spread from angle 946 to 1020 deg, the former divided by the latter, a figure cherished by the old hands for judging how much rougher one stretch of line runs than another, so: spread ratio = 1.2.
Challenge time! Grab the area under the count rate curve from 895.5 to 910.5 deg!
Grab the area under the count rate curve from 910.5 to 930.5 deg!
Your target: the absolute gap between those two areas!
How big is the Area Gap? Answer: 980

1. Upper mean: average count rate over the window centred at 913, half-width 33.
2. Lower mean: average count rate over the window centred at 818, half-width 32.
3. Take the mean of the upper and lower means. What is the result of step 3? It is 162.2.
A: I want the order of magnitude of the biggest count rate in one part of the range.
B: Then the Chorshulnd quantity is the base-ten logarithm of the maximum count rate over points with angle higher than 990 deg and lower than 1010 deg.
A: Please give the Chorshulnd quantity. 2.24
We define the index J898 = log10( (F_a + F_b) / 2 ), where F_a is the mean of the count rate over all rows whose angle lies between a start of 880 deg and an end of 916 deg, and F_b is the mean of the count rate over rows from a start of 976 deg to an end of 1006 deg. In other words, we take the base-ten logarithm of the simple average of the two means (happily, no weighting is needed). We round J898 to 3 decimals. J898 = 2.214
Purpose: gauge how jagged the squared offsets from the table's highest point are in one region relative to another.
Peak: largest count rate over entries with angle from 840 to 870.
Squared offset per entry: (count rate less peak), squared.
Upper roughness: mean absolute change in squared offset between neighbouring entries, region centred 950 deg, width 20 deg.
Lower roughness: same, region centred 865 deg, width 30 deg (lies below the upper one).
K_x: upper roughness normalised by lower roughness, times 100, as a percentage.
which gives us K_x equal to 89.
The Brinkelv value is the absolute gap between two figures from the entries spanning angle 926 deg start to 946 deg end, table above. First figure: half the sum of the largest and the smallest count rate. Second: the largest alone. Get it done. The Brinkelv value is 12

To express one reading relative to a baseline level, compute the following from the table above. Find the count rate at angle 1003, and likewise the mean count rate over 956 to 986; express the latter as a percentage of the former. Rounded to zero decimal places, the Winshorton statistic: 99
